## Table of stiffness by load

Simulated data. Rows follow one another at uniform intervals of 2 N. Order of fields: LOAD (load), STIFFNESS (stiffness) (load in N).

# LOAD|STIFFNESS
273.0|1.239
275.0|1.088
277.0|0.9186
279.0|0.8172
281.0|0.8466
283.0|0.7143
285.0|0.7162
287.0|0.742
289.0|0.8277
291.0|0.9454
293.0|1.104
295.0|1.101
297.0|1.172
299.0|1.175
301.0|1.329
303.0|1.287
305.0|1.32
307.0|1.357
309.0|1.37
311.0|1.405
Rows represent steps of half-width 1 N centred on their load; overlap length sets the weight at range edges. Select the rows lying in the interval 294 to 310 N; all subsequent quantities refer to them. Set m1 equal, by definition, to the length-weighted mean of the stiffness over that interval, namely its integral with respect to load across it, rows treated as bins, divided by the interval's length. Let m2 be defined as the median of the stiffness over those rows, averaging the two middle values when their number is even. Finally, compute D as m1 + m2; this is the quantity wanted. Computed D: 2.6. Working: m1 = 1.3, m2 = 1.3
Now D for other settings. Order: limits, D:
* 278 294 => 1.7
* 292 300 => 2.3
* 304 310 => 2.7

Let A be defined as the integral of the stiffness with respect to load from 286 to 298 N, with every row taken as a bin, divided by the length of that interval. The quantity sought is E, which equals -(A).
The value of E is -1.0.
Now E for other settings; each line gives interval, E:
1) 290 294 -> -1.0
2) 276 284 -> -0.8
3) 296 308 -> -1.3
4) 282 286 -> -0.7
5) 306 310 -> -1.4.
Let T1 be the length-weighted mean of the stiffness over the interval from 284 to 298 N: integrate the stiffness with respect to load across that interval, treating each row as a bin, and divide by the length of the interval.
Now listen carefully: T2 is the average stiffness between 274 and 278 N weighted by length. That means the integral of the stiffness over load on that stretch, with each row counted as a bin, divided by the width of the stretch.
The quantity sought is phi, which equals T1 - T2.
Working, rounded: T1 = 0.94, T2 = 1.00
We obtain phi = -0.06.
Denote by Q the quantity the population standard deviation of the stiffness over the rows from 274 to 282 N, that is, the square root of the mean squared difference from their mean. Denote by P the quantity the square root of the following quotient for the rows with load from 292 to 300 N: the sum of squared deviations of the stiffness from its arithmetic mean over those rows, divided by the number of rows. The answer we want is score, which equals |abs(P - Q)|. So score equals 0.070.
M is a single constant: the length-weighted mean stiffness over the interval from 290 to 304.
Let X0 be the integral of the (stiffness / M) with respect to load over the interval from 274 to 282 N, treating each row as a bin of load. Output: 6.3 N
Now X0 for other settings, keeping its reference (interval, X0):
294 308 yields 15.1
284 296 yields 9.4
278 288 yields 6.6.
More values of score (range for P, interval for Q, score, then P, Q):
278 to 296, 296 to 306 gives 0.073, 0.14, 0.07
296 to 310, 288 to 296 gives 0.040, 0.08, 0.12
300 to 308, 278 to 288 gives 0.029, 0.02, 0.05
